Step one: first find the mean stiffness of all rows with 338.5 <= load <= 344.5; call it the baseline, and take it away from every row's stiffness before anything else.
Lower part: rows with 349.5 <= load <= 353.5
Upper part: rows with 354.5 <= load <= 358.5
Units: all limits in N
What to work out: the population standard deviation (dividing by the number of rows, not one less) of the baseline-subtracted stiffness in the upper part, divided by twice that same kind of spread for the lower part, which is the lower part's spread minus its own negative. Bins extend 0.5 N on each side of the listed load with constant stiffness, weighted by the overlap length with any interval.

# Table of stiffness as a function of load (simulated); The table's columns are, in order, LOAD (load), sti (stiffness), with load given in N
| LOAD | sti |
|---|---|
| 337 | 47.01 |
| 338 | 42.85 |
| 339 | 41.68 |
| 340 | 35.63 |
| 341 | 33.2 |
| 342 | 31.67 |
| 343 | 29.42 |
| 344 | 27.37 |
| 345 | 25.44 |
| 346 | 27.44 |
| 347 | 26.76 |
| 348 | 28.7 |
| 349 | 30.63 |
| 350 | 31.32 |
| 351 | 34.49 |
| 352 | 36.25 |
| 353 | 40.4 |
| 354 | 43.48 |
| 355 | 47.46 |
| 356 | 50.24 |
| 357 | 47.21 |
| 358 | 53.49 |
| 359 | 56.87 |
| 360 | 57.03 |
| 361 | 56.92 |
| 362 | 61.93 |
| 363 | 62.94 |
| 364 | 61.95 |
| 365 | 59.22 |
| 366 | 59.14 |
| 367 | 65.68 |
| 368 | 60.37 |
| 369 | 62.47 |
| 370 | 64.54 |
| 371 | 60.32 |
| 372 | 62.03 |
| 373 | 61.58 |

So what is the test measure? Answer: 0.387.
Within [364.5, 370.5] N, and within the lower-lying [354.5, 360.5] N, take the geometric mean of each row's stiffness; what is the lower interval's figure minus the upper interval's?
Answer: -10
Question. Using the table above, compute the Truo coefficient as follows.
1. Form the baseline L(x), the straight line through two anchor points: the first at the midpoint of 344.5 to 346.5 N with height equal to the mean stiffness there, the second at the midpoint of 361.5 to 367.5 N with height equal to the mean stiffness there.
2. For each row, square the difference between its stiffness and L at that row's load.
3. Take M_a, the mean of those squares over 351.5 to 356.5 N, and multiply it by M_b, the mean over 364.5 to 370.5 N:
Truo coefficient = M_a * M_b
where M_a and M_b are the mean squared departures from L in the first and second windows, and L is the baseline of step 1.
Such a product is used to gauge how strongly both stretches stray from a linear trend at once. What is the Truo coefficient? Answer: 266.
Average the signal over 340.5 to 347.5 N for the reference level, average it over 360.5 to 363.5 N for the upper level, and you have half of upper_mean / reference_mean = 1.1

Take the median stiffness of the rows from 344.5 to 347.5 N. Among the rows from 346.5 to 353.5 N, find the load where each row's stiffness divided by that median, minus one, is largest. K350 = 353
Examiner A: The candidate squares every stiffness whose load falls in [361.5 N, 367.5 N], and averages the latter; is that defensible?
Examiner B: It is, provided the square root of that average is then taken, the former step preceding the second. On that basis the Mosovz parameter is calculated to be 62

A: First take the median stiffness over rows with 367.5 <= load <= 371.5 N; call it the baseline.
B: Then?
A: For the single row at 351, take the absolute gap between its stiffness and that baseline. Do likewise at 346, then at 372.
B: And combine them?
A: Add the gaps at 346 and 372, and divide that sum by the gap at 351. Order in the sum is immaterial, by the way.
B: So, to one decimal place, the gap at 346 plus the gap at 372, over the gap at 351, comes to 1.3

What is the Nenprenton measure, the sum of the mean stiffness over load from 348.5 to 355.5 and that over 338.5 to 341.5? 75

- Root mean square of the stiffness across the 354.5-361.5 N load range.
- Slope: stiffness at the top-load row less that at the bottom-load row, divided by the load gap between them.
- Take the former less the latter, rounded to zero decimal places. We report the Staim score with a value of 51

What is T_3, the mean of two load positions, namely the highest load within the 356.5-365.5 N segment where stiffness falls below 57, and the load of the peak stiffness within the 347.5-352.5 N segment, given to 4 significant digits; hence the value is 356.5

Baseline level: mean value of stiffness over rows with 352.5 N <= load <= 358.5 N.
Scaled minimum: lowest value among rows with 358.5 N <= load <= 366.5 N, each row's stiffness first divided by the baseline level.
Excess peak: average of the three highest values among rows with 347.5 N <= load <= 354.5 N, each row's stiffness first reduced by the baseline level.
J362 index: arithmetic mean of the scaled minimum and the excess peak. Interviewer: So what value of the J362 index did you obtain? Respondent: -2.9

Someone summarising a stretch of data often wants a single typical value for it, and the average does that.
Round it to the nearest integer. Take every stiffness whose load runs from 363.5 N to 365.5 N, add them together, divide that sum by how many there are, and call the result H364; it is 61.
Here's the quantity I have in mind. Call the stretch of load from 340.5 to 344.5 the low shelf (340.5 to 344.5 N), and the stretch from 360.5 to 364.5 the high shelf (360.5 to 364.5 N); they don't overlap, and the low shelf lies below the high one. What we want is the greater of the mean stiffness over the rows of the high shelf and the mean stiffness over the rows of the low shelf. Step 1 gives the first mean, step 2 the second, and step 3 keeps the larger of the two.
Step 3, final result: 60.9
